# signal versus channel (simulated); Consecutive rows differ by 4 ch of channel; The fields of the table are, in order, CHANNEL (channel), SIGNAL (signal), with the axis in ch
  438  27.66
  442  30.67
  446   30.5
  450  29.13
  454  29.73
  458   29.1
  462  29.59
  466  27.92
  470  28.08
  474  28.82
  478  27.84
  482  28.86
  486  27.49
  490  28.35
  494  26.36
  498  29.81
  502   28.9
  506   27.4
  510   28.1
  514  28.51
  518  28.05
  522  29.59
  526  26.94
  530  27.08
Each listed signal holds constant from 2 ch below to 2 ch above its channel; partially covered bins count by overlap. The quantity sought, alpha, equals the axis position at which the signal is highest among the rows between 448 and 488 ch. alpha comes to 454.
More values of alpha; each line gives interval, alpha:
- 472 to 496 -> 482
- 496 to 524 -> 498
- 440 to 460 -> 442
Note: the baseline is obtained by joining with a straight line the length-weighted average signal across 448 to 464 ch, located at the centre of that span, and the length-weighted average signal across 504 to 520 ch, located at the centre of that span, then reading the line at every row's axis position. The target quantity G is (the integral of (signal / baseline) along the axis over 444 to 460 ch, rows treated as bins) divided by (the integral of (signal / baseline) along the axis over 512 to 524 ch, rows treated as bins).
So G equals 1.3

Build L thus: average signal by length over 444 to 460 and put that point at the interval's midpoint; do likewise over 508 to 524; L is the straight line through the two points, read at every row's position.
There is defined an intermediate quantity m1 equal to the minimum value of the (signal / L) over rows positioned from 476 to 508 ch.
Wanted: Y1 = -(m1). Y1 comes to -0.9113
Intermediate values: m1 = 0.911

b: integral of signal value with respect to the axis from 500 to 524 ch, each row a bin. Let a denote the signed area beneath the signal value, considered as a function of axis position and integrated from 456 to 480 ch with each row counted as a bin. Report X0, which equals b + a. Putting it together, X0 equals 1368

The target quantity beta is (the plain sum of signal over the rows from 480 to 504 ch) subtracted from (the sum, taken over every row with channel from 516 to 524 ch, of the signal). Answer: -112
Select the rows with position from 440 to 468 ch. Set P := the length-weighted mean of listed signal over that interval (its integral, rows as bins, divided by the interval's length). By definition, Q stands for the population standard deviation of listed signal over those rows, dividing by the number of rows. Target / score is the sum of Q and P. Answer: 30.4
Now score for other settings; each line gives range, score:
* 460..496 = 29.0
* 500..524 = 29.1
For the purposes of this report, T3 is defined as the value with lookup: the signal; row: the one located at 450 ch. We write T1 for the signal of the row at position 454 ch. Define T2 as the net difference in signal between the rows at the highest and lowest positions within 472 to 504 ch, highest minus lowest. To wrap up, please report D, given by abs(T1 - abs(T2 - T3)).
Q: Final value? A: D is 0.7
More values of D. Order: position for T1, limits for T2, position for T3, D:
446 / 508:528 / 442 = 1.3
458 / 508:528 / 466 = 0.0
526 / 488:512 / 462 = 2.9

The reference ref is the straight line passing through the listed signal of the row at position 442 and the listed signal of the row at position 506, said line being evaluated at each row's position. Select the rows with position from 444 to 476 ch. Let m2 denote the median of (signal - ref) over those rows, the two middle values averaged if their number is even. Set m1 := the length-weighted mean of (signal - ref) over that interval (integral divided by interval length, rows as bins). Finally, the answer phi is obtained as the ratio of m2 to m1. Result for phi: 0.84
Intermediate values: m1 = -0.6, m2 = -0.5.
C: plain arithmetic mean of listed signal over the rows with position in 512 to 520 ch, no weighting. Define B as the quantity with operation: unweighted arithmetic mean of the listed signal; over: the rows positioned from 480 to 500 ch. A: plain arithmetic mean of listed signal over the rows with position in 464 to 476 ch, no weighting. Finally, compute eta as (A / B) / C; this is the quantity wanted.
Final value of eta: 0.0355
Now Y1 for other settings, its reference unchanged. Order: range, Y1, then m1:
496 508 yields -0.9538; 0.954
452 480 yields -0.9502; 0.950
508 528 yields -0.9487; 0.949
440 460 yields -0.9825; 0.983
